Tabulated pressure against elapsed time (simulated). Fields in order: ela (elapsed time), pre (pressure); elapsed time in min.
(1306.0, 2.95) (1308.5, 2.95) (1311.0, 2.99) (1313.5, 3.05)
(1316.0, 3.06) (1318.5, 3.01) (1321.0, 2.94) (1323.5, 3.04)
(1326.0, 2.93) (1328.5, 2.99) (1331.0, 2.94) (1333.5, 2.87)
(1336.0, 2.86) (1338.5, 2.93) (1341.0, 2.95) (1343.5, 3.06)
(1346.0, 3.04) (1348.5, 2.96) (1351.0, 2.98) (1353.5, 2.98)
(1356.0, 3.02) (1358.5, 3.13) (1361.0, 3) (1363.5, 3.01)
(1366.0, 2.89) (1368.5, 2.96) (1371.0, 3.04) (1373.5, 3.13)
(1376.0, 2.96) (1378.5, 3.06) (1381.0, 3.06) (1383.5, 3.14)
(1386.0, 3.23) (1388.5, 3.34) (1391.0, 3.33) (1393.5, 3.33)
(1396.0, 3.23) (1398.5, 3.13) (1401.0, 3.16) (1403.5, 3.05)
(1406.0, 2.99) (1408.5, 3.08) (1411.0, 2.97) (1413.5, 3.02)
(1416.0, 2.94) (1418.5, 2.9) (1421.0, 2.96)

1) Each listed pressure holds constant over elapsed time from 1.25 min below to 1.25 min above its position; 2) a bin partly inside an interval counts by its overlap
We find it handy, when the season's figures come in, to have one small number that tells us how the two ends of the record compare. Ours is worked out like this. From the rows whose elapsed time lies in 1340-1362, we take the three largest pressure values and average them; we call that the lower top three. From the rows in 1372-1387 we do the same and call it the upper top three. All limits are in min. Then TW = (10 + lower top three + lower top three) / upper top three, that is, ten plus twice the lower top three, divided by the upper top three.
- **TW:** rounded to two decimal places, 5.10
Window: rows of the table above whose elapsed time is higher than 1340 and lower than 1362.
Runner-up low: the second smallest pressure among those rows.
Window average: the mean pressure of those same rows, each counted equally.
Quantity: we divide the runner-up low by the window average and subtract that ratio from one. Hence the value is 0.018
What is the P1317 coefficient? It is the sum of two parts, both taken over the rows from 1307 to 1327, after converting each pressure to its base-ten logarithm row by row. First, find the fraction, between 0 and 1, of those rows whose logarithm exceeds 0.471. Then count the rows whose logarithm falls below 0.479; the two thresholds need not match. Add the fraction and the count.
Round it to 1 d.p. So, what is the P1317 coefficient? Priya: 5.6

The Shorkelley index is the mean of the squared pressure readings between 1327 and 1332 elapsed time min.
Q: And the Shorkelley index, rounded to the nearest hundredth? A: 8.79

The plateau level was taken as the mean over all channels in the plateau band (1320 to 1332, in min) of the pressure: 2.97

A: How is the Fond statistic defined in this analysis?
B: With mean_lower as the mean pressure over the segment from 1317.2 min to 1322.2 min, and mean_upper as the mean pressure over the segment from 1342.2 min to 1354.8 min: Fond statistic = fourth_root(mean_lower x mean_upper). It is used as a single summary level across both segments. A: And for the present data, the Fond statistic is 1.73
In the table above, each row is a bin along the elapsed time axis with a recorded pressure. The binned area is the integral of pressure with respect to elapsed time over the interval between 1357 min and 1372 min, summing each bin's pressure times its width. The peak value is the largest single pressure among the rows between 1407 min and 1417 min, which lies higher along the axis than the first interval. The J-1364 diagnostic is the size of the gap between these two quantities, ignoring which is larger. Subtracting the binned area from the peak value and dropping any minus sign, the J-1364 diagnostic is 42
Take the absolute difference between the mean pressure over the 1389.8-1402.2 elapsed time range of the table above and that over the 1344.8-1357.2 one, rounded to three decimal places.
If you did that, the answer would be 0.240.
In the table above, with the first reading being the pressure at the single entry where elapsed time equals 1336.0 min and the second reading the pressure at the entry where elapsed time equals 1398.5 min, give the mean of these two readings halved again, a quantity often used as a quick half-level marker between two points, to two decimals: 1.50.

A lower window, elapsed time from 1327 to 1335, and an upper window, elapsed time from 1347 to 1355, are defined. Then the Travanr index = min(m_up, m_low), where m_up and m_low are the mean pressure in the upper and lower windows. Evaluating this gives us 2.93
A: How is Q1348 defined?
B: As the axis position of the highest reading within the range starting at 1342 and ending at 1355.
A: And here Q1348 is 1343.5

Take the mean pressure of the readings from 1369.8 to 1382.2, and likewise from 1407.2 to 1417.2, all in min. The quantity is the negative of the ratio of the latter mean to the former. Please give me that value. -0.98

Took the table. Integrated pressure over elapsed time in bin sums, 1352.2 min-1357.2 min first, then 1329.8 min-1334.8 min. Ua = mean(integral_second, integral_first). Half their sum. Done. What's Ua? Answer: 14.76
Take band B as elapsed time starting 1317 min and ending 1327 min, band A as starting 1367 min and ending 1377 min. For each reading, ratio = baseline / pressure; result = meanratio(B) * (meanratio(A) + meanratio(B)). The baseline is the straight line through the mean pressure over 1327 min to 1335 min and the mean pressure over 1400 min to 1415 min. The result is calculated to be 1.93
